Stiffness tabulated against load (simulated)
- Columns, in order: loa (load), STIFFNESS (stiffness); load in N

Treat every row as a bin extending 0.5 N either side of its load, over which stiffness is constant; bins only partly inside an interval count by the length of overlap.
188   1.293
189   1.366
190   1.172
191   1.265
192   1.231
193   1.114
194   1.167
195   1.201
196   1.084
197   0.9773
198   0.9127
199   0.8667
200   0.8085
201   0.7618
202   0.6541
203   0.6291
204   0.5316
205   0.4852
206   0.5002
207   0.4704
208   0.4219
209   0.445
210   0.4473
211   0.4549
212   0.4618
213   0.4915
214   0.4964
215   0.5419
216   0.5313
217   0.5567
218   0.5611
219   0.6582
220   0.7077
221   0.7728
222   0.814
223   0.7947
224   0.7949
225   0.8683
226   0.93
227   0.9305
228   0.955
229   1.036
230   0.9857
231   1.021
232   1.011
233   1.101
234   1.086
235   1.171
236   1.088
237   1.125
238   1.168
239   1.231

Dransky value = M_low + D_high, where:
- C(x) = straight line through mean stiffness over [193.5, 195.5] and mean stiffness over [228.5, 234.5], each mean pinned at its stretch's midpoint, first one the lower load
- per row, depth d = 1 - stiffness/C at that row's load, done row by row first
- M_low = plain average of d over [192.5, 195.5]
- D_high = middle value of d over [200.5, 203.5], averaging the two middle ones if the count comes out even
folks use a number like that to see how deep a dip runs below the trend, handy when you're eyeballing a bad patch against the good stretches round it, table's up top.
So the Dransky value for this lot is 0.45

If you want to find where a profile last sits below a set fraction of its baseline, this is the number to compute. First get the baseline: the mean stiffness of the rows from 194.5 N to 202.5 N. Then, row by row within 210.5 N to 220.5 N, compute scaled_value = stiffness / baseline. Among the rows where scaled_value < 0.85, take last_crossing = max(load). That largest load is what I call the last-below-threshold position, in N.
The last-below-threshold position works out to 220 N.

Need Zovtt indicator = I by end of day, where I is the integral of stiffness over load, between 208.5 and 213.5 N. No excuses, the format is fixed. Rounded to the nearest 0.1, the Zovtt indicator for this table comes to 2.3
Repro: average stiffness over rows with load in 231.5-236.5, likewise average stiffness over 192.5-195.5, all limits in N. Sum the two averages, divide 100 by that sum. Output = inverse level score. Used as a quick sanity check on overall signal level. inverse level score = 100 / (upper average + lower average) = 44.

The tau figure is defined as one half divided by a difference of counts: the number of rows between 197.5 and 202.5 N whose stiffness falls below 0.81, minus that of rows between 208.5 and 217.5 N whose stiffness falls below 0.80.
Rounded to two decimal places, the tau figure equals -0.08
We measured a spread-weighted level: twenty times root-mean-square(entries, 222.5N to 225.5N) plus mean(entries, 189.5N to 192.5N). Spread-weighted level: 18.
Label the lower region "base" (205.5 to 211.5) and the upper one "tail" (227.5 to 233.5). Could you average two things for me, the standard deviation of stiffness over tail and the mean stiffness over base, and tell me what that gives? 0.25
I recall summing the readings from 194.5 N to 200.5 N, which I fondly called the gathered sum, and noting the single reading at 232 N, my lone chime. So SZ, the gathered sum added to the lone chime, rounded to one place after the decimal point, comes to 6.9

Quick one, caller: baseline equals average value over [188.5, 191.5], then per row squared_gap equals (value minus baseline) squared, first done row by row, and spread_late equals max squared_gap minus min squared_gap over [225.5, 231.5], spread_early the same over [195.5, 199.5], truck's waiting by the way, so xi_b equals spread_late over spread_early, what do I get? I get 0.48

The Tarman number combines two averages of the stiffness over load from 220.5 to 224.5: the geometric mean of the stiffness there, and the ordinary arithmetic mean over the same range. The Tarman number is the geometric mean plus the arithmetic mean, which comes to 1.59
